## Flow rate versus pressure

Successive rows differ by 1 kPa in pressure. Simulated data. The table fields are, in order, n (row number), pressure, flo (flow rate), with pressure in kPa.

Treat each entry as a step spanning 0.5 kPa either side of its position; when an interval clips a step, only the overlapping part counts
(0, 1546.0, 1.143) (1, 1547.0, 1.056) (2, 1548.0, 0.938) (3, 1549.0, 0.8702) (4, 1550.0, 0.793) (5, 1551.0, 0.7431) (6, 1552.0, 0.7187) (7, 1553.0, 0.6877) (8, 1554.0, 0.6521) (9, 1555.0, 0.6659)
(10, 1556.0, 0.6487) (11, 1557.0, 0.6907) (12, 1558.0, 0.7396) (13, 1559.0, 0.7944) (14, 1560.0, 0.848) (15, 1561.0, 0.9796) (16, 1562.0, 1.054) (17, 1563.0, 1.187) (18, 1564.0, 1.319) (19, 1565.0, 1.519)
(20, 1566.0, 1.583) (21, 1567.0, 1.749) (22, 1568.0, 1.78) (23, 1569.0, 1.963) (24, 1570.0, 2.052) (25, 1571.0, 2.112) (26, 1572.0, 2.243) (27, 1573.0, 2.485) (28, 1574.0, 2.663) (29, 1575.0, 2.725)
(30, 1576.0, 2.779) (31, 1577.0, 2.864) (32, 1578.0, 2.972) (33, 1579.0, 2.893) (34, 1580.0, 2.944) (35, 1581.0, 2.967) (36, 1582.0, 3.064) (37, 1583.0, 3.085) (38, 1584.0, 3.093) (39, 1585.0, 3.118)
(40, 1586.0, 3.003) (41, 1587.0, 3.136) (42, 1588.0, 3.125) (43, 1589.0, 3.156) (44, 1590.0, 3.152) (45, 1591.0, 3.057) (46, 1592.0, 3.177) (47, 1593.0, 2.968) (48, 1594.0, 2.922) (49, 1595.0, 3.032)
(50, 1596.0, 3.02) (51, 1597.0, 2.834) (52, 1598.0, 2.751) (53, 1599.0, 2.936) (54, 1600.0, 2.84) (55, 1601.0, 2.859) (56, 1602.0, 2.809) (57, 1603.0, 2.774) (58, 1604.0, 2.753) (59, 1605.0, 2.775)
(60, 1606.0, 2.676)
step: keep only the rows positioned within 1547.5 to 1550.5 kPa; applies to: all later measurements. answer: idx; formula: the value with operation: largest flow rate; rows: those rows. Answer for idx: 0.938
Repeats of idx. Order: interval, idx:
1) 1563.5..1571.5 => 2.112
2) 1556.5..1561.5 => 0.9796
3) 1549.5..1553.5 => 0.793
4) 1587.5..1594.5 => 3.177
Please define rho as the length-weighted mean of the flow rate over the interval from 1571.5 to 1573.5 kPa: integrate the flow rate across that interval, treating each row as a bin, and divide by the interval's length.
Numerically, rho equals 2.4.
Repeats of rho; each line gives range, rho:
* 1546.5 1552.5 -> 0.9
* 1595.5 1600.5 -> 2.9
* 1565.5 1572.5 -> 1.9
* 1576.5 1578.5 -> 2.9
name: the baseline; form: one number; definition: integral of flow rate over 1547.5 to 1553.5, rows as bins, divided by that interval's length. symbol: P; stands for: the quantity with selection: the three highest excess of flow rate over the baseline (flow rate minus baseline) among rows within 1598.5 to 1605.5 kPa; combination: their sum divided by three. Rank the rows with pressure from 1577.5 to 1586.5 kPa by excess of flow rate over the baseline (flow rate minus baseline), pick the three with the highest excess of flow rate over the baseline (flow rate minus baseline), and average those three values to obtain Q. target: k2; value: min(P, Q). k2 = 2.1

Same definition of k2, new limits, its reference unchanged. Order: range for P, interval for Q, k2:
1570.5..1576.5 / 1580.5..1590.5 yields 1.9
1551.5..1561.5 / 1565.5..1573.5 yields 0.1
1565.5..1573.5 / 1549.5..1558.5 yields 0.0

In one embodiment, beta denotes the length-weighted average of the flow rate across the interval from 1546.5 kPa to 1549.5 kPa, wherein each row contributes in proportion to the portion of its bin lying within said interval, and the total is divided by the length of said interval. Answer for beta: 1.0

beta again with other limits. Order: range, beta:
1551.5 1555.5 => 0.7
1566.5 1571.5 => 1.9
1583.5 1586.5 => 3.1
